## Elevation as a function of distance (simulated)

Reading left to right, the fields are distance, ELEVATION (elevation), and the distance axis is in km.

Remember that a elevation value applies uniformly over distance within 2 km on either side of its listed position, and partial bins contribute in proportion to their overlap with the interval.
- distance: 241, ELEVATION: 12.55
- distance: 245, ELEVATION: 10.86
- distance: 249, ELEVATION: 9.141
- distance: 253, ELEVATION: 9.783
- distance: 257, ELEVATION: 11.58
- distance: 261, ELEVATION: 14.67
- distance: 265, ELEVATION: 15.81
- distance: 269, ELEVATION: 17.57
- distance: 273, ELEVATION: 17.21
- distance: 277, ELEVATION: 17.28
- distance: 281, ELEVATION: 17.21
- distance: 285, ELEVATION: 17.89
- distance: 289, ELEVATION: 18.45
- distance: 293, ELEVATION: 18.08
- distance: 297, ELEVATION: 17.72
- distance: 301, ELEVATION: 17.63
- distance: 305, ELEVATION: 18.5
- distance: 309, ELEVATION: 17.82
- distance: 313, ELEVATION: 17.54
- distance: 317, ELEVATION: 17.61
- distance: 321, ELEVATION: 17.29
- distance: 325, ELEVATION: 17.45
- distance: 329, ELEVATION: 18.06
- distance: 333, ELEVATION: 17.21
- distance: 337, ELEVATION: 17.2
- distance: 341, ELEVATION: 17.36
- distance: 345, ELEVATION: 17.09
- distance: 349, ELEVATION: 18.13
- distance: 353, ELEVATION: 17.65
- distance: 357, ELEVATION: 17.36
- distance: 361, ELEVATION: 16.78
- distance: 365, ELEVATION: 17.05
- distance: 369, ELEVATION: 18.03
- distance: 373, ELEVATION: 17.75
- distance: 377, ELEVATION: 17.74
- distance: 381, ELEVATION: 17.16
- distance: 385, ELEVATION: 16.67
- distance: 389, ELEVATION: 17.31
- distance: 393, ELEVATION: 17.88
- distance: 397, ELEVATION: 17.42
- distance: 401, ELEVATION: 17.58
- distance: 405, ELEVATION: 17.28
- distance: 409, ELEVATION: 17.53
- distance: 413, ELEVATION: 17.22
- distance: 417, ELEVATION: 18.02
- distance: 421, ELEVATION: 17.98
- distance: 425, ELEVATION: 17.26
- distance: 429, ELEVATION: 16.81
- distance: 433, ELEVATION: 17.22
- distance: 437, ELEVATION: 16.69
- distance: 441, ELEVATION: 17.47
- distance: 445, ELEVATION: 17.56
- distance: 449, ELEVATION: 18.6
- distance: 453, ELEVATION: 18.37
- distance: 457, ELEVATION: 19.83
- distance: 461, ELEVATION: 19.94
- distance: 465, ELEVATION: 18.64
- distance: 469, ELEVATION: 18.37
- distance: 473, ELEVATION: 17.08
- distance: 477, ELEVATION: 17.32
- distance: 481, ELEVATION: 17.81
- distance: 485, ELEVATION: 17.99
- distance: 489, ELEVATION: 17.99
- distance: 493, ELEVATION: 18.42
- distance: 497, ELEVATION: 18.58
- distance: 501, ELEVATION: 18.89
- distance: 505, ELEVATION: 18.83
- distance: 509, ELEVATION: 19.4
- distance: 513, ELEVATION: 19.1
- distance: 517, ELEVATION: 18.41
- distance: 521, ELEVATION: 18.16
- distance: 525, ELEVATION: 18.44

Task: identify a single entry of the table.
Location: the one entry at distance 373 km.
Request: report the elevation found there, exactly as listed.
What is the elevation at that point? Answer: 17.75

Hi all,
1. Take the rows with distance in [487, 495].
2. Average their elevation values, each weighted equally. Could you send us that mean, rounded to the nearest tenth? 18.2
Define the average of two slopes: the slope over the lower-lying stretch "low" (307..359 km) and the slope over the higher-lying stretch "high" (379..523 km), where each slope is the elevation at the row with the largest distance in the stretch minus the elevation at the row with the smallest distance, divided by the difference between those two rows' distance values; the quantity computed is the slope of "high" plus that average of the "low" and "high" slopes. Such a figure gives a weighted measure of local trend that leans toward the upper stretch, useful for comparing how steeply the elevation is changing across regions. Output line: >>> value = 0.006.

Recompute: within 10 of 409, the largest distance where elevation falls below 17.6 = 413 km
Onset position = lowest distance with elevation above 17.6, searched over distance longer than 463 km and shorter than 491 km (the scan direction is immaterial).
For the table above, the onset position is 465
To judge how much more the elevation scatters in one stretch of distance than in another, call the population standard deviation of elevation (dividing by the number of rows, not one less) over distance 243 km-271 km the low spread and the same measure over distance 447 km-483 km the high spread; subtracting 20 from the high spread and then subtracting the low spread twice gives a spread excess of -25.1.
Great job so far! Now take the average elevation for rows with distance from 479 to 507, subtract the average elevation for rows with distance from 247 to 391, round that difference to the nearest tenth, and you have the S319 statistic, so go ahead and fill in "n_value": 1.6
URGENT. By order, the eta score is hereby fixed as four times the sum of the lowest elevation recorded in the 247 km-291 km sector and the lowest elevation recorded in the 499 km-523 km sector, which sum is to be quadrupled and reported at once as 109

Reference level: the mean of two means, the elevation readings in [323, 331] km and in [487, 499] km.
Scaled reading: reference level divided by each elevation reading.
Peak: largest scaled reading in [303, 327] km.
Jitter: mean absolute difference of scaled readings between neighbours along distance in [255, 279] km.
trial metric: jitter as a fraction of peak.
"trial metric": 0.107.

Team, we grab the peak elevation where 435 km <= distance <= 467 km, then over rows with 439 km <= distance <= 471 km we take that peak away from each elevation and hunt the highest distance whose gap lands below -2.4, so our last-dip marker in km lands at 441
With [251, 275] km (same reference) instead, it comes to 273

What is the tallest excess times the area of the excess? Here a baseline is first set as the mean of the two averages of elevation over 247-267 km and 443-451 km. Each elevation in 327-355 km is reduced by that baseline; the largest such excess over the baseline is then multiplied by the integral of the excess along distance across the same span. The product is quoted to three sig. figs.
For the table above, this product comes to 200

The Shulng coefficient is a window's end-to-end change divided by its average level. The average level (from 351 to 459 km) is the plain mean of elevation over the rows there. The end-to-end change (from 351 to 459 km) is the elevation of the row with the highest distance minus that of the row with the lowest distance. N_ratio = 0.12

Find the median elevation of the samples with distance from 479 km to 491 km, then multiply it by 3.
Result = 54.0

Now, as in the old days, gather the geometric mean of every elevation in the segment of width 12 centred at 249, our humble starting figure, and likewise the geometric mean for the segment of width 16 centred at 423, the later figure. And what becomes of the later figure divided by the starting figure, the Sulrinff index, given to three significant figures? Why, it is 1.77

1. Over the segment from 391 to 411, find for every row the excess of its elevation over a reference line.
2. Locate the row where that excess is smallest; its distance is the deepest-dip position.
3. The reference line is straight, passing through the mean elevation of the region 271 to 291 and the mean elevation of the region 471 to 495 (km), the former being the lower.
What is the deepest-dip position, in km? 405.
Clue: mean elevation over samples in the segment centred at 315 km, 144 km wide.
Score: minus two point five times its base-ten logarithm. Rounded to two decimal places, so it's -3.05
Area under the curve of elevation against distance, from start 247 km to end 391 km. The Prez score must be 2419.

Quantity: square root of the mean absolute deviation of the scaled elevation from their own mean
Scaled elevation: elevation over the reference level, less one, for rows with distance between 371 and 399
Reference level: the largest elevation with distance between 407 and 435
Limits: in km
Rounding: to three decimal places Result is 0.133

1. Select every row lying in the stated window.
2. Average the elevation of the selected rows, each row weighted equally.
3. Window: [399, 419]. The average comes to 17.5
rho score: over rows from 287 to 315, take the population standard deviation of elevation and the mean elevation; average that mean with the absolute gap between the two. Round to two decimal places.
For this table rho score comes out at 17.78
